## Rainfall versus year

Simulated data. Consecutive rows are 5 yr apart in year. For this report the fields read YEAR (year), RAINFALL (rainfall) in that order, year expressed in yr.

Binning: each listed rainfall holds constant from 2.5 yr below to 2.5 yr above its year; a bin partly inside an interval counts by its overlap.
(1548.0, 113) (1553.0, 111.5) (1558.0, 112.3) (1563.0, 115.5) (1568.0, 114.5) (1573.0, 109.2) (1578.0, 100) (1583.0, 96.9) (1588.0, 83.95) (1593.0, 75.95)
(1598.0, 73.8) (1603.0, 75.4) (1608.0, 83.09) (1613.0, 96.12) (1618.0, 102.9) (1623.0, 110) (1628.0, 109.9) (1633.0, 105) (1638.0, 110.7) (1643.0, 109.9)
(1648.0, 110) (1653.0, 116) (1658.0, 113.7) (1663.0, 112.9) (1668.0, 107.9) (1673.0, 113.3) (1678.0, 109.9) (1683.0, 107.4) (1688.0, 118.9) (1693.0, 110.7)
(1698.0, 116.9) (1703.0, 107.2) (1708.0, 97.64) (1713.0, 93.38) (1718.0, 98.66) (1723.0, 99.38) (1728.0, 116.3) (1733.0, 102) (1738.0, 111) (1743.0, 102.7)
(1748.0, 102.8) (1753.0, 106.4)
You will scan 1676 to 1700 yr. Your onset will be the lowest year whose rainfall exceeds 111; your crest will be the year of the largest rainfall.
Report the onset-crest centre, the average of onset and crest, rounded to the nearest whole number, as 1688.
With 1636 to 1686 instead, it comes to 1653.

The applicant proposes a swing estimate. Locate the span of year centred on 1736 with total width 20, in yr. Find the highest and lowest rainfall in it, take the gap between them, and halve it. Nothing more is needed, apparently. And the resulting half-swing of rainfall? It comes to 7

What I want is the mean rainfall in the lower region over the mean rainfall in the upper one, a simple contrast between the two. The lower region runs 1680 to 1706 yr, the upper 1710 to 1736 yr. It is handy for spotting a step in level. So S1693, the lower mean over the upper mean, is 1.1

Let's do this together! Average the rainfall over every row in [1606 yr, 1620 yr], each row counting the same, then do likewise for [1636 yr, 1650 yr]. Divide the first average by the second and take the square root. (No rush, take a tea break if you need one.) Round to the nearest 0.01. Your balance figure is 0.92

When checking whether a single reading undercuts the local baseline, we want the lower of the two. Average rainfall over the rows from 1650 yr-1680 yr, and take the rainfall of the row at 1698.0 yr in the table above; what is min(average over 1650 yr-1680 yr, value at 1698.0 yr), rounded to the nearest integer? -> 112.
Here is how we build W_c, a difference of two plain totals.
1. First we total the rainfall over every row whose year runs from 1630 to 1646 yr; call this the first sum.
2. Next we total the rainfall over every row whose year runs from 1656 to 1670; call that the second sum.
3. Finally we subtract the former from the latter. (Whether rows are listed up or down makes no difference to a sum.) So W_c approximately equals 9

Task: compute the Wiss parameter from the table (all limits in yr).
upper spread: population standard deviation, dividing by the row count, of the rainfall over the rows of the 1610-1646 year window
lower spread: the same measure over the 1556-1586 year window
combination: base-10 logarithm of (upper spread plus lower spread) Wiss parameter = 1.08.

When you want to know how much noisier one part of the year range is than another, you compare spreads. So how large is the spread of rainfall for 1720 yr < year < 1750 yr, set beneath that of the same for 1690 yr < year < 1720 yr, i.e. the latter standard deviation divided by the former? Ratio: 1.4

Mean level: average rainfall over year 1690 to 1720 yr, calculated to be 104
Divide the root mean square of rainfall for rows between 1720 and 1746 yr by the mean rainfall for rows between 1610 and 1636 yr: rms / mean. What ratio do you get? 1.02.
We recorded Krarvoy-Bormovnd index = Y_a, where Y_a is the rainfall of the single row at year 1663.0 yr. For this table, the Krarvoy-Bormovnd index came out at 112.9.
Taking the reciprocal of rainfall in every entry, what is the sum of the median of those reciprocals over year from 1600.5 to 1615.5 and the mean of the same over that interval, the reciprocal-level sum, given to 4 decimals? 0.0239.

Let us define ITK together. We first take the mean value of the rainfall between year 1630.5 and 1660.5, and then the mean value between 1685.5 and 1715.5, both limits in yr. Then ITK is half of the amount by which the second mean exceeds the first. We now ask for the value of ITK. -2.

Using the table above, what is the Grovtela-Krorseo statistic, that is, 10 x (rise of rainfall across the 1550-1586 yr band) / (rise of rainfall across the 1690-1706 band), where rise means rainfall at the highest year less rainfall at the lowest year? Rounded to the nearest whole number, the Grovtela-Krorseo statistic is 42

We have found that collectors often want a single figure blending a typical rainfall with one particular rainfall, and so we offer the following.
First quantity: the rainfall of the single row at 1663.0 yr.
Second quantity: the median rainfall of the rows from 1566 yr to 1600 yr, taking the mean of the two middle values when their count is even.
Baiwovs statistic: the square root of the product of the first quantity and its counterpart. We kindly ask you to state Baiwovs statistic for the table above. 105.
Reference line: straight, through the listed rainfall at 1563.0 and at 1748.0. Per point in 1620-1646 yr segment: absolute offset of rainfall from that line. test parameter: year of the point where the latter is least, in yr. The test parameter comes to 1643.0 yr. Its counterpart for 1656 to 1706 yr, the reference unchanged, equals 1683.0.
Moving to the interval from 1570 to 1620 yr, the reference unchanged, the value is 1573.0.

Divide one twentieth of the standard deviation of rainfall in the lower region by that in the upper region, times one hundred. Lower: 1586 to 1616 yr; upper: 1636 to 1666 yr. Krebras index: 17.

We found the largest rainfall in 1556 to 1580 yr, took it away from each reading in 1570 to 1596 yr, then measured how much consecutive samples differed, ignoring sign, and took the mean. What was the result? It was 8.3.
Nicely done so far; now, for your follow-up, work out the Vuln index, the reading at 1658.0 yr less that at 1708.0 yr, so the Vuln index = 16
